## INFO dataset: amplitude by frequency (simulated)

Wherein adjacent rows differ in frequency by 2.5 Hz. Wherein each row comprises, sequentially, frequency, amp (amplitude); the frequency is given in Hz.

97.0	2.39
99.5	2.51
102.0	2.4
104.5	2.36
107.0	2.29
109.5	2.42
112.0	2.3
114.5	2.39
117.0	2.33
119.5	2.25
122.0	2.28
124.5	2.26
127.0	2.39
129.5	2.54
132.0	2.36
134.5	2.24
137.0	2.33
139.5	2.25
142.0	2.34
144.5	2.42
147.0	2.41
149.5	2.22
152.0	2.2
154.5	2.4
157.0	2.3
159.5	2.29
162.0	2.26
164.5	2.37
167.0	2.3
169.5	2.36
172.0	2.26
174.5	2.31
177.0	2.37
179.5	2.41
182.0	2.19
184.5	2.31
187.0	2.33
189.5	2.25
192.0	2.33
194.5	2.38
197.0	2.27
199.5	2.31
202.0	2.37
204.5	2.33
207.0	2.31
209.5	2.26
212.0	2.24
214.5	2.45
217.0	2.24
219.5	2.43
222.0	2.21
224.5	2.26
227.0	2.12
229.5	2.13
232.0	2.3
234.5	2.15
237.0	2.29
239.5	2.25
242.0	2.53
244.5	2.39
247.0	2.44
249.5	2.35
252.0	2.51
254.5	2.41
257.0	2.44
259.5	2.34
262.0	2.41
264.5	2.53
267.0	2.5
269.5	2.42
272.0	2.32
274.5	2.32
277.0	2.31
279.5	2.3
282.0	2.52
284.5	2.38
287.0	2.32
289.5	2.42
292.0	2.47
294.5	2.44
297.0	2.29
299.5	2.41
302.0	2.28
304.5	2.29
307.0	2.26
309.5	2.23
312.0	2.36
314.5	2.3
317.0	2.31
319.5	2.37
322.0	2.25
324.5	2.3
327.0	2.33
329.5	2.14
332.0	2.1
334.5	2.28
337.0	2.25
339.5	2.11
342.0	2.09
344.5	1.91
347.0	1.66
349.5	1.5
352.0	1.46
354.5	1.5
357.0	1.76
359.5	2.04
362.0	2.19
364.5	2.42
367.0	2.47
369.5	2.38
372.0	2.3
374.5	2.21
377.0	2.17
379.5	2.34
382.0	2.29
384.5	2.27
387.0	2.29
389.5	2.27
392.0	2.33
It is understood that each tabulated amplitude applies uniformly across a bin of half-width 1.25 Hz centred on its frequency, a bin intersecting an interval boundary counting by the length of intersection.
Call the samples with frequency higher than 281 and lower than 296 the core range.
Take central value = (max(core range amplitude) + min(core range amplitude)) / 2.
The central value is 2.42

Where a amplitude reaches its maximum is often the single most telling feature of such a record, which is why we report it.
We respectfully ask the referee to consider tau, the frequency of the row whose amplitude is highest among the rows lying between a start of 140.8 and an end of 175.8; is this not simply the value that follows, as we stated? 144.5 Hz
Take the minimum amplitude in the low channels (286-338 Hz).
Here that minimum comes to 2.1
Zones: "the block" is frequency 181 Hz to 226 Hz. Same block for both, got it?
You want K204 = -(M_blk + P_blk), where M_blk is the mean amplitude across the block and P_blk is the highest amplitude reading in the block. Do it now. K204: -4.8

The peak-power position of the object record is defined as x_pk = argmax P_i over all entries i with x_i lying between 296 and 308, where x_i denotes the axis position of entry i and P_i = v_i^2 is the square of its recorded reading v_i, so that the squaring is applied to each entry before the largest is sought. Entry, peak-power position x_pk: 299.5 Hz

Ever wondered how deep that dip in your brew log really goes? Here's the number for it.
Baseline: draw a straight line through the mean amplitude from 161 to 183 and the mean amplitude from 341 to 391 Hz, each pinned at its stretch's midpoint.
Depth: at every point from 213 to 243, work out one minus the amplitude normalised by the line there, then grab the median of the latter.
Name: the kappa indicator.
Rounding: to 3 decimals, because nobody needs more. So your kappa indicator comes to -0.006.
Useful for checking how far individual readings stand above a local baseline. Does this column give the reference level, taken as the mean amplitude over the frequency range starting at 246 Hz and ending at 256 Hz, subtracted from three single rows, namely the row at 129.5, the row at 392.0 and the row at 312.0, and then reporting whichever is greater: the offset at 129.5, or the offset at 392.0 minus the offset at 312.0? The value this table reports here 0.11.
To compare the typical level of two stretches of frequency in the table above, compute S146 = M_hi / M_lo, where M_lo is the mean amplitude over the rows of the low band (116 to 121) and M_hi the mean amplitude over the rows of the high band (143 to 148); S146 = 1.05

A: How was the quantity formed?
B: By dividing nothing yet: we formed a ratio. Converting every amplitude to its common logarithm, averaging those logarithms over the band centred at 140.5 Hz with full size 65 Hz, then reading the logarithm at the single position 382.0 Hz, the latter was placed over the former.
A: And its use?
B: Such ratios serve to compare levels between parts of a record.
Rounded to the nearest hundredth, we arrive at 0.98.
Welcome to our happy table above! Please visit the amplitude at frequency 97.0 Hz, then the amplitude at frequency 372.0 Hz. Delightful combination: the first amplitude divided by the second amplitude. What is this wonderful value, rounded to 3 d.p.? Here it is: 1.039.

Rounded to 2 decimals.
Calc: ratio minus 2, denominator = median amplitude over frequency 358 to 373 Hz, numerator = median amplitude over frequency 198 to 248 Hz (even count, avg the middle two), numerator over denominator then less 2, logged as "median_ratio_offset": -1.02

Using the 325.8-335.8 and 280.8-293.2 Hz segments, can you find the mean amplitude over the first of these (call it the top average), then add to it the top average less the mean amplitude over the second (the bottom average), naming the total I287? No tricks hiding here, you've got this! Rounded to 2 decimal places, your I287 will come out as 2.00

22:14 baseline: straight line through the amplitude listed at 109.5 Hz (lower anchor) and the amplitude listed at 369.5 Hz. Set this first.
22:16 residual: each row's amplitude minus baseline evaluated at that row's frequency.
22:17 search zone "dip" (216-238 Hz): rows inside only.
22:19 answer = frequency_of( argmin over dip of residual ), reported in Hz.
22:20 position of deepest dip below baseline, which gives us 227.0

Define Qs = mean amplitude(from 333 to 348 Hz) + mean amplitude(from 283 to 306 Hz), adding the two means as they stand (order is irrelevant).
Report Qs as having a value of 4.42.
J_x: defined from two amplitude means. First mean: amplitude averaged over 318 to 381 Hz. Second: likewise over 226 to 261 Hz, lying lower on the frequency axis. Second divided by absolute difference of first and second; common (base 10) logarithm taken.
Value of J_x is 1.0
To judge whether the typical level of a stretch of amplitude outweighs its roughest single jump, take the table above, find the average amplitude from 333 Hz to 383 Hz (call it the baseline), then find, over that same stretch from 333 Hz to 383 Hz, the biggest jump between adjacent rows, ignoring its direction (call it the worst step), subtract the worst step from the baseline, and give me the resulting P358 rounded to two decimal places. 1.79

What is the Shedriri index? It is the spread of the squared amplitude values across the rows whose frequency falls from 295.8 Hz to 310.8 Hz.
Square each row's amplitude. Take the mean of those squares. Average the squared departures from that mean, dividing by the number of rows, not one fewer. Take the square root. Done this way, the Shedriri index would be 0.26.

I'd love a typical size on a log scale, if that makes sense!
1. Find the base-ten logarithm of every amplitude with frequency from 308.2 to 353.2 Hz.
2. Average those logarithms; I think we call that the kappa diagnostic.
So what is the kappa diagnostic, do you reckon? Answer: 0.320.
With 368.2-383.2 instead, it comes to 0.358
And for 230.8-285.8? 0.377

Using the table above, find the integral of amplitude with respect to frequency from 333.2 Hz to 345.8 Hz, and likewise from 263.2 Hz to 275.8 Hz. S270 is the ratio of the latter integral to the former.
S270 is 1.14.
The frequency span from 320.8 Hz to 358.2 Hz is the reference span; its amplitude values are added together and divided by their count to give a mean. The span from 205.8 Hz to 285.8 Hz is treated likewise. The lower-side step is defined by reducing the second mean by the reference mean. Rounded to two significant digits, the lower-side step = 0.37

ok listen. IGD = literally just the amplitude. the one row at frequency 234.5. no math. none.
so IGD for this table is 2.15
